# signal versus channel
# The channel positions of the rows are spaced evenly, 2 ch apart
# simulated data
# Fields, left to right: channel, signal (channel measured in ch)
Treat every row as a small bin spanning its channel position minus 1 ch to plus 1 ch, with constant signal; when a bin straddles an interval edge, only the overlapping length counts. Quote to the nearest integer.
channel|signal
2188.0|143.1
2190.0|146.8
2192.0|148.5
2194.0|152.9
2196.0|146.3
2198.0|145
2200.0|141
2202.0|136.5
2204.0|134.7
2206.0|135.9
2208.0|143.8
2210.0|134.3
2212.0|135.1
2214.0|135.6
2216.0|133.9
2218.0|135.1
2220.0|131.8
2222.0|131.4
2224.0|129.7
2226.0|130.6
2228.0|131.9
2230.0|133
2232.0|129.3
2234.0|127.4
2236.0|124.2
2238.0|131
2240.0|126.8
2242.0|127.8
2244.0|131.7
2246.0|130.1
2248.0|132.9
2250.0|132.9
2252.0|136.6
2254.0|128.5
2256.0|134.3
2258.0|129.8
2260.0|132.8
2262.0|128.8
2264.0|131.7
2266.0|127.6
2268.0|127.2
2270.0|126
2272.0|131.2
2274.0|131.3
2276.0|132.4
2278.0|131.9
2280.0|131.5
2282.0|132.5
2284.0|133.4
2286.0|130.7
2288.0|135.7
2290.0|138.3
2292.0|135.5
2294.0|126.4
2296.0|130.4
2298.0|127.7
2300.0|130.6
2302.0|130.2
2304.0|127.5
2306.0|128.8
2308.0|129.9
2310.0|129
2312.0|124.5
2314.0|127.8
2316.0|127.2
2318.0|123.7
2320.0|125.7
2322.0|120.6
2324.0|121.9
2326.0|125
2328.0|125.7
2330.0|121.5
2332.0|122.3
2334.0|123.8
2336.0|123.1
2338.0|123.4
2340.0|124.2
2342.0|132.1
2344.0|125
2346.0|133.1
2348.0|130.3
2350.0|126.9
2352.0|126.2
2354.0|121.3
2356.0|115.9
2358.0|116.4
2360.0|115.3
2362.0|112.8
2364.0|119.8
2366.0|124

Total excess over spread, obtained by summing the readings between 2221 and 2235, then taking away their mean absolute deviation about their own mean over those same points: 912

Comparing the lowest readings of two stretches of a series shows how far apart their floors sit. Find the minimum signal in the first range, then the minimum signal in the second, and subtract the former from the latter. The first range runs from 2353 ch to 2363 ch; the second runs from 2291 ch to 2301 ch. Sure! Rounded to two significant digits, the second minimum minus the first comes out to 14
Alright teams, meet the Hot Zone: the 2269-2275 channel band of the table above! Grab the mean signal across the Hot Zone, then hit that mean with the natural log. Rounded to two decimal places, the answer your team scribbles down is 4.86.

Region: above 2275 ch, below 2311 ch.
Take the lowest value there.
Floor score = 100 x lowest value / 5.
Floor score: 2528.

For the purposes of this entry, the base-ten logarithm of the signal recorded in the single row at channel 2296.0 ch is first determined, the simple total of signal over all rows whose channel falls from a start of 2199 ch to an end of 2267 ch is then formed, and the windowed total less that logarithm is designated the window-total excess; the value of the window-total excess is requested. 4496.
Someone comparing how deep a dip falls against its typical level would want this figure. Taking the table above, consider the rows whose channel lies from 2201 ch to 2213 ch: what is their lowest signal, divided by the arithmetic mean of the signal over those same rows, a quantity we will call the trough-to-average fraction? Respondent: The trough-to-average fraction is 0.982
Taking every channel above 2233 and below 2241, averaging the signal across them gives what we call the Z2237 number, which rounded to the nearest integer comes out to 127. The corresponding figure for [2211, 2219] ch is 135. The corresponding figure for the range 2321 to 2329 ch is 123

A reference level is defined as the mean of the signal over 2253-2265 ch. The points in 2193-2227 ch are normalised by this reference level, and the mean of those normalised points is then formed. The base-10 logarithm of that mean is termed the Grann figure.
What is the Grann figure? 0.020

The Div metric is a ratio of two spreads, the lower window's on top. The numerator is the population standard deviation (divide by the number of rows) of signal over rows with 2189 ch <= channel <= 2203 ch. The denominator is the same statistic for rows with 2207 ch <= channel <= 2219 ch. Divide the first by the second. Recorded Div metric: 1.4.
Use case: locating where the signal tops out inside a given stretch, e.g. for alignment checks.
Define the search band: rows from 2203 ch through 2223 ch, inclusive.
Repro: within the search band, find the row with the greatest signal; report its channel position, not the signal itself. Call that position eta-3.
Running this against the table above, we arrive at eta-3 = 2208.0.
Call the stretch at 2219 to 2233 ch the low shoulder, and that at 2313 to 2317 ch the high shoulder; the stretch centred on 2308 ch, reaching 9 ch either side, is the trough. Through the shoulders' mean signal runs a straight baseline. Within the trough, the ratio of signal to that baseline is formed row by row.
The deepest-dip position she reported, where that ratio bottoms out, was 2312.0 ch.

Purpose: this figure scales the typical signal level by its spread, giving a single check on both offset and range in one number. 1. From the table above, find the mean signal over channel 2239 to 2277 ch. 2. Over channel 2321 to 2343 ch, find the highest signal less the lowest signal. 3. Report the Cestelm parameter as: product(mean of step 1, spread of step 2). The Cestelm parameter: 1501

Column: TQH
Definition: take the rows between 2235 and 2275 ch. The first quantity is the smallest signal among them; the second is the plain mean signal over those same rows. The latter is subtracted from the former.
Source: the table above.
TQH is -6.0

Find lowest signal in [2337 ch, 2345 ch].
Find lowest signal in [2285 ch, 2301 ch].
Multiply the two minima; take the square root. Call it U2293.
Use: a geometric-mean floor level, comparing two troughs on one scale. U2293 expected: 125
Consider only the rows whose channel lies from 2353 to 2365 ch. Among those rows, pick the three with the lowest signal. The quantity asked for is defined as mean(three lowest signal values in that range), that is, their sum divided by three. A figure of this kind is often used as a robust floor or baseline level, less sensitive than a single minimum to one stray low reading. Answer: 114.7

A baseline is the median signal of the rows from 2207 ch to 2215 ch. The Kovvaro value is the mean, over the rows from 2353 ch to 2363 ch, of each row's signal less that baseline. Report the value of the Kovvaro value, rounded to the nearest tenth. -19.0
